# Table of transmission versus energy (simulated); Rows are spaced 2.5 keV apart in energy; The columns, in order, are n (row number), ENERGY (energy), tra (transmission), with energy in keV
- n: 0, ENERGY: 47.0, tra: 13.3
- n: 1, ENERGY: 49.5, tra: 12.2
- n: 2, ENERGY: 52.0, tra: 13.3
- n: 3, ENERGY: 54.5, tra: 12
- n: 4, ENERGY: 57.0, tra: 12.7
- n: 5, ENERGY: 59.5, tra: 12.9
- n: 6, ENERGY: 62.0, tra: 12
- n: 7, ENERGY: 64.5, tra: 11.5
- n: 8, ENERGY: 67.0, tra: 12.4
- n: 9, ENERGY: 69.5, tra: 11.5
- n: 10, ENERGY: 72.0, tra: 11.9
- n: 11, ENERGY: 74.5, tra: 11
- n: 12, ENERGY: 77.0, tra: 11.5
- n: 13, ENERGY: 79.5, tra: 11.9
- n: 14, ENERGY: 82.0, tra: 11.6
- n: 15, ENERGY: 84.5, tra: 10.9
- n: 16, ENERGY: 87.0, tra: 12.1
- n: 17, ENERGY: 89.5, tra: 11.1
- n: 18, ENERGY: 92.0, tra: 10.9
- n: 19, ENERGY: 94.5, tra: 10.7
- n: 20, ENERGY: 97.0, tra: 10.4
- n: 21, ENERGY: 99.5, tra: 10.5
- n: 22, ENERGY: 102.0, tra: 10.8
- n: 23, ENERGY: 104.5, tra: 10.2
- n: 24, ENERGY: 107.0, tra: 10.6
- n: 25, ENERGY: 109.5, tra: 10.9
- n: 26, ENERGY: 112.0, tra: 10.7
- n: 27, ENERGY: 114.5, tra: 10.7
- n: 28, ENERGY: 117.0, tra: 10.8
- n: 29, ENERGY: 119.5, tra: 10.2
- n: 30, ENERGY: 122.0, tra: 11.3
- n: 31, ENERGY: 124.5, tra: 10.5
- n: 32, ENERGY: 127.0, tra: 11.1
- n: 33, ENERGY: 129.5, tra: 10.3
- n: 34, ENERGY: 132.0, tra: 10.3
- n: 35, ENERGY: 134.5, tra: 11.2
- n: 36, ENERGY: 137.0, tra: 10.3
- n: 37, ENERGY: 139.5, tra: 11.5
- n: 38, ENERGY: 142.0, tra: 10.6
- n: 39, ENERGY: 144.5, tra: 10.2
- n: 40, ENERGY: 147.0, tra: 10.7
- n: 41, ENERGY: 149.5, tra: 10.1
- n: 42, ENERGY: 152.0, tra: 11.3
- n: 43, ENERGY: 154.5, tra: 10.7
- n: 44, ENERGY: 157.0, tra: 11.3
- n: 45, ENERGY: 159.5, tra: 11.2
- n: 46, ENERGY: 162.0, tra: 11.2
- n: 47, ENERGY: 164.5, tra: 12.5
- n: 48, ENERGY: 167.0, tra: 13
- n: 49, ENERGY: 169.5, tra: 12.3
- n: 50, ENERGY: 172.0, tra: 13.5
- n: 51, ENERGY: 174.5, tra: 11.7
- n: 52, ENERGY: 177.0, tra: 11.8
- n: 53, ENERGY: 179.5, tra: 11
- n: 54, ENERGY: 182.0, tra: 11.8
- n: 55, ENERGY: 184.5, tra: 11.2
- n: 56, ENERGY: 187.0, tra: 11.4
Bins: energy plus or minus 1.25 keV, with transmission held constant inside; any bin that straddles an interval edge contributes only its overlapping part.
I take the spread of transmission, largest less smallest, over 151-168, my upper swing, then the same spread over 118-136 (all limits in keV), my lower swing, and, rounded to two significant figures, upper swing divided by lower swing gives 2.1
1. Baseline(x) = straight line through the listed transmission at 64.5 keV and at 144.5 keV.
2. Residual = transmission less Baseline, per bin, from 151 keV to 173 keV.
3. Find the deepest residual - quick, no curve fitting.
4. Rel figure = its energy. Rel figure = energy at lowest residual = 154.5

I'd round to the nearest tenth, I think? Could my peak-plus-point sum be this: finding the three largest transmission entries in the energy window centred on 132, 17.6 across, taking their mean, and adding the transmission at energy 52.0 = 24.6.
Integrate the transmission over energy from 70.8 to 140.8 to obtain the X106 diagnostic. 765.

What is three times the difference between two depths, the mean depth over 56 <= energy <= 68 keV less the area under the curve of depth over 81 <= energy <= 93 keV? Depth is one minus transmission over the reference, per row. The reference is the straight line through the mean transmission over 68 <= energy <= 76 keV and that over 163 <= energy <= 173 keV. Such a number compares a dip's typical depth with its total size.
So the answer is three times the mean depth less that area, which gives -1.4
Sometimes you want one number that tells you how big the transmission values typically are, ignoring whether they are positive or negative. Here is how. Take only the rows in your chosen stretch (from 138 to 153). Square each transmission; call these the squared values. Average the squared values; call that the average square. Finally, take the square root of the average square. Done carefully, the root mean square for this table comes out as 10.7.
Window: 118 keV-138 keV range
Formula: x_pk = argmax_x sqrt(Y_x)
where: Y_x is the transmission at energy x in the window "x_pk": 122.0 keV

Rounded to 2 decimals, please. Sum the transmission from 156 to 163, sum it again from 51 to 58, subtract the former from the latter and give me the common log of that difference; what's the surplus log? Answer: 0.63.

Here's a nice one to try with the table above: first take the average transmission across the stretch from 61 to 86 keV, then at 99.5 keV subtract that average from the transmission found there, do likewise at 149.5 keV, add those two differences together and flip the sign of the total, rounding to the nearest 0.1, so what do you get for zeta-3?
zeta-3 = 2.6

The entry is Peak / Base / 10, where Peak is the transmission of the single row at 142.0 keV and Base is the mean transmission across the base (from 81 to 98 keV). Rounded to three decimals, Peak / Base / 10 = 0.095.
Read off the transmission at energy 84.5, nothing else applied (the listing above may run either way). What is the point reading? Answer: 10.9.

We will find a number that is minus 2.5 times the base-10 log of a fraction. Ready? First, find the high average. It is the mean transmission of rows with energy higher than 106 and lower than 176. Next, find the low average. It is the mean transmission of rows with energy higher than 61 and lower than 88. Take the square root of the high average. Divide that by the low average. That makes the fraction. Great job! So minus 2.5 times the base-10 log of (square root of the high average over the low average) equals 1.36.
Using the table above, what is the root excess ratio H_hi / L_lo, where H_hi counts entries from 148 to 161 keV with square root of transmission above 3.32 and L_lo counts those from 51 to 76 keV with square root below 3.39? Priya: 3.0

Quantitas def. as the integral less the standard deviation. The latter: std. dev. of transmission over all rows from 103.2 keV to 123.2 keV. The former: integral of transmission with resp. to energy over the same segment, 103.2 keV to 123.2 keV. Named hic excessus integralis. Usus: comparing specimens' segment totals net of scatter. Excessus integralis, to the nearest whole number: 213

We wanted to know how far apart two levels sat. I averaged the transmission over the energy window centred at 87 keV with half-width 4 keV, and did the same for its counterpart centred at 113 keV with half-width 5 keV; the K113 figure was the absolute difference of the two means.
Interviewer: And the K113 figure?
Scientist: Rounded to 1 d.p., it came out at 0.6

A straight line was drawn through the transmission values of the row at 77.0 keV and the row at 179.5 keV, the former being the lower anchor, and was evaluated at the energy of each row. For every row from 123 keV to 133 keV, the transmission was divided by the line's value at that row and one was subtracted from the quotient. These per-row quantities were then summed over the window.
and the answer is -0.25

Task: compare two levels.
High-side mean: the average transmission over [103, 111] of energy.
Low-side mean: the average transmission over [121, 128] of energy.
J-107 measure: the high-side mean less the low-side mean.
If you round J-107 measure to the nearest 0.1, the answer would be -0.4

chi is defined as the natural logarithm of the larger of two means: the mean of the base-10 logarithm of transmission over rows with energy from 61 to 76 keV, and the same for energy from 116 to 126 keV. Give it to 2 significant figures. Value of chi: 0.066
